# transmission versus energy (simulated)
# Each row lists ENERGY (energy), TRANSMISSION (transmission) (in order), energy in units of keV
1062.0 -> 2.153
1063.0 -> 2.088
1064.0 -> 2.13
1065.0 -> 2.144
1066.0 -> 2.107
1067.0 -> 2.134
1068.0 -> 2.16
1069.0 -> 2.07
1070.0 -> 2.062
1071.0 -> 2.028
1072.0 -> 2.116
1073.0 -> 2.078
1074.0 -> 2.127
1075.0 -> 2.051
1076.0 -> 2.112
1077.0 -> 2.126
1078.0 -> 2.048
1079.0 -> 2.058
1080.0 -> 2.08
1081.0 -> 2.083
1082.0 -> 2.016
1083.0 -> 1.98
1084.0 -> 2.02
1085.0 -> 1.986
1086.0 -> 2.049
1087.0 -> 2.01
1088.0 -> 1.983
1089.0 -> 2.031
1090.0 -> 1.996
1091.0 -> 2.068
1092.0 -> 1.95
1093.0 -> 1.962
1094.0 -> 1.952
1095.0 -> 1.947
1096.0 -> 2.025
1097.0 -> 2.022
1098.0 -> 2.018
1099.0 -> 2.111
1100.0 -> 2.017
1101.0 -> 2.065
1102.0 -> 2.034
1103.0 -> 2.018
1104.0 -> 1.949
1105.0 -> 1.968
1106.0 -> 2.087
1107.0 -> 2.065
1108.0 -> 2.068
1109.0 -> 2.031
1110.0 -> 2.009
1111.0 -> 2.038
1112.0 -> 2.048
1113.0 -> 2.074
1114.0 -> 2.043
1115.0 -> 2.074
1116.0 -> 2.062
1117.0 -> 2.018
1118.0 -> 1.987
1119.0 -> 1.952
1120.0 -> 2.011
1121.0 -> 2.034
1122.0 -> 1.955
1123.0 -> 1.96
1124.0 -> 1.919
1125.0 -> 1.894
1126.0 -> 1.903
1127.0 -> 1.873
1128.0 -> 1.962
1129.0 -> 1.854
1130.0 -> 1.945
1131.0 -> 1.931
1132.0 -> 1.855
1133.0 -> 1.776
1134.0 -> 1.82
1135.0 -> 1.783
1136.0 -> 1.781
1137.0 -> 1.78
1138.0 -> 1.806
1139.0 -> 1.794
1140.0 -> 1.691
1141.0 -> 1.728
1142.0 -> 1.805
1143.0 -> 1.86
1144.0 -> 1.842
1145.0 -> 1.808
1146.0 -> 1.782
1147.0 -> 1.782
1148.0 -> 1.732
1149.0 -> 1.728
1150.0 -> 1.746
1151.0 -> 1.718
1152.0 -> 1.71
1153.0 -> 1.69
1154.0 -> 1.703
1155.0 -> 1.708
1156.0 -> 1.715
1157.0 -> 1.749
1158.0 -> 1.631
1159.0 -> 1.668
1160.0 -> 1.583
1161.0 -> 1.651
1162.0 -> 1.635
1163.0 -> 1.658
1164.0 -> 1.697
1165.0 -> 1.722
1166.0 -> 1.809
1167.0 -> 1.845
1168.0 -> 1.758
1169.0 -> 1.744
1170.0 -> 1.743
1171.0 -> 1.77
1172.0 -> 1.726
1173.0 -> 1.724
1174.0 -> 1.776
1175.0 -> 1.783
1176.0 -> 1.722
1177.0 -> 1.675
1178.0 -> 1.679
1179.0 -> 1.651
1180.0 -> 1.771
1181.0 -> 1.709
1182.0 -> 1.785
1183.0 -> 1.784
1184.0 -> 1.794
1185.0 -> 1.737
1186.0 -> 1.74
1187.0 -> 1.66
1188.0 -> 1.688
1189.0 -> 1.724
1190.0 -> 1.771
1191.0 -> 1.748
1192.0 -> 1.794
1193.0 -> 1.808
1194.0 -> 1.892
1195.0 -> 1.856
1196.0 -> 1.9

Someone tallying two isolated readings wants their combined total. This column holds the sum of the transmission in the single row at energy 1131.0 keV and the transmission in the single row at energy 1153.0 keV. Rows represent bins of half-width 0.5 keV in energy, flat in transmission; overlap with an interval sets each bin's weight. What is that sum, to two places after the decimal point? 3.62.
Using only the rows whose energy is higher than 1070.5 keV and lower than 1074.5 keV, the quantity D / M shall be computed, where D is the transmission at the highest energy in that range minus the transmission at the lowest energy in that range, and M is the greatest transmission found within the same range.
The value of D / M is 0.047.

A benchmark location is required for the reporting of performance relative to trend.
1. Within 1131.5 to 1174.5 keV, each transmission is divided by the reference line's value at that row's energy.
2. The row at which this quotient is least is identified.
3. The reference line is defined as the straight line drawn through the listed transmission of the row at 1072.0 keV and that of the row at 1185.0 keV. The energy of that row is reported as 1160.0 keV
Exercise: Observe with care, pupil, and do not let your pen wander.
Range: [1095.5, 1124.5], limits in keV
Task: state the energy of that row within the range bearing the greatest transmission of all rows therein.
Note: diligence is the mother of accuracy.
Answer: 1099.0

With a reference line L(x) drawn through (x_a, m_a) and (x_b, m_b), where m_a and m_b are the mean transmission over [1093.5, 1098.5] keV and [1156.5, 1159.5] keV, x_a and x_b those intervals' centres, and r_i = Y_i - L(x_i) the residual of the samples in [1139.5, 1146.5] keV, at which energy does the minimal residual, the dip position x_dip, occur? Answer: 1140.0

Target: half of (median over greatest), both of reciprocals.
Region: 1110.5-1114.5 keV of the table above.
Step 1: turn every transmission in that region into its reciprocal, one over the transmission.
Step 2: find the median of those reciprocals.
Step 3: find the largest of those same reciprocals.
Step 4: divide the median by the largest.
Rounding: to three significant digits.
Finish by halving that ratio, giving 0.498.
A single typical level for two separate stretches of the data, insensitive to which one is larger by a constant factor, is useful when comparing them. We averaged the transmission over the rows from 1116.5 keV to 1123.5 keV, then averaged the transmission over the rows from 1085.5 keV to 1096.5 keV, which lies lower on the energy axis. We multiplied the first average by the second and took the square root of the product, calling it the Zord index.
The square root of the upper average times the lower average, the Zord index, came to 1.99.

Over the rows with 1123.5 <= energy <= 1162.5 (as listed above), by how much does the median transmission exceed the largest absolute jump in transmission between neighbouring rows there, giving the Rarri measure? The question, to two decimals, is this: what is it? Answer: 1.66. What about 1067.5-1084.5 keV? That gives 1.98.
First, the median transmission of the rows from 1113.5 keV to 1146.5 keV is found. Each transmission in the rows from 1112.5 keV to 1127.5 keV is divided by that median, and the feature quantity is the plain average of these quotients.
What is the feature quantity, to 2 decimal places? 1.06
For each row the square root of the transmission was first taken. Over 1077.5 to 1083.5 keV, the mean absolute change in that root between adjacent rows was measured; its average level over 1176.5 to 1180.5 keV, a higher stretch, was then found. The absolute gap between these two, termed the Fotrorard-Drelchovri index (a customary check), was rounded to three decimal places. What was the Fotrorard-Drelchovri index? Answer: 1.292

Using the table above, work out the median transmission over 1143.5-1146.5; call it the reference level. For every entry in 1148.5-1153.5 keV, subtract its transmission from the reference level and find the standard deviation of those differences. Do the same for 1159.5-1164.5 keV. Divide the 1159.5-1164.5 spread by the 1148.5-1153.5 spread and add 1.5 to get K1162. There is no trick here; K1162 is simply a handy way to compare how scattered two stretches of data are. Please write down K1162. 3.49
